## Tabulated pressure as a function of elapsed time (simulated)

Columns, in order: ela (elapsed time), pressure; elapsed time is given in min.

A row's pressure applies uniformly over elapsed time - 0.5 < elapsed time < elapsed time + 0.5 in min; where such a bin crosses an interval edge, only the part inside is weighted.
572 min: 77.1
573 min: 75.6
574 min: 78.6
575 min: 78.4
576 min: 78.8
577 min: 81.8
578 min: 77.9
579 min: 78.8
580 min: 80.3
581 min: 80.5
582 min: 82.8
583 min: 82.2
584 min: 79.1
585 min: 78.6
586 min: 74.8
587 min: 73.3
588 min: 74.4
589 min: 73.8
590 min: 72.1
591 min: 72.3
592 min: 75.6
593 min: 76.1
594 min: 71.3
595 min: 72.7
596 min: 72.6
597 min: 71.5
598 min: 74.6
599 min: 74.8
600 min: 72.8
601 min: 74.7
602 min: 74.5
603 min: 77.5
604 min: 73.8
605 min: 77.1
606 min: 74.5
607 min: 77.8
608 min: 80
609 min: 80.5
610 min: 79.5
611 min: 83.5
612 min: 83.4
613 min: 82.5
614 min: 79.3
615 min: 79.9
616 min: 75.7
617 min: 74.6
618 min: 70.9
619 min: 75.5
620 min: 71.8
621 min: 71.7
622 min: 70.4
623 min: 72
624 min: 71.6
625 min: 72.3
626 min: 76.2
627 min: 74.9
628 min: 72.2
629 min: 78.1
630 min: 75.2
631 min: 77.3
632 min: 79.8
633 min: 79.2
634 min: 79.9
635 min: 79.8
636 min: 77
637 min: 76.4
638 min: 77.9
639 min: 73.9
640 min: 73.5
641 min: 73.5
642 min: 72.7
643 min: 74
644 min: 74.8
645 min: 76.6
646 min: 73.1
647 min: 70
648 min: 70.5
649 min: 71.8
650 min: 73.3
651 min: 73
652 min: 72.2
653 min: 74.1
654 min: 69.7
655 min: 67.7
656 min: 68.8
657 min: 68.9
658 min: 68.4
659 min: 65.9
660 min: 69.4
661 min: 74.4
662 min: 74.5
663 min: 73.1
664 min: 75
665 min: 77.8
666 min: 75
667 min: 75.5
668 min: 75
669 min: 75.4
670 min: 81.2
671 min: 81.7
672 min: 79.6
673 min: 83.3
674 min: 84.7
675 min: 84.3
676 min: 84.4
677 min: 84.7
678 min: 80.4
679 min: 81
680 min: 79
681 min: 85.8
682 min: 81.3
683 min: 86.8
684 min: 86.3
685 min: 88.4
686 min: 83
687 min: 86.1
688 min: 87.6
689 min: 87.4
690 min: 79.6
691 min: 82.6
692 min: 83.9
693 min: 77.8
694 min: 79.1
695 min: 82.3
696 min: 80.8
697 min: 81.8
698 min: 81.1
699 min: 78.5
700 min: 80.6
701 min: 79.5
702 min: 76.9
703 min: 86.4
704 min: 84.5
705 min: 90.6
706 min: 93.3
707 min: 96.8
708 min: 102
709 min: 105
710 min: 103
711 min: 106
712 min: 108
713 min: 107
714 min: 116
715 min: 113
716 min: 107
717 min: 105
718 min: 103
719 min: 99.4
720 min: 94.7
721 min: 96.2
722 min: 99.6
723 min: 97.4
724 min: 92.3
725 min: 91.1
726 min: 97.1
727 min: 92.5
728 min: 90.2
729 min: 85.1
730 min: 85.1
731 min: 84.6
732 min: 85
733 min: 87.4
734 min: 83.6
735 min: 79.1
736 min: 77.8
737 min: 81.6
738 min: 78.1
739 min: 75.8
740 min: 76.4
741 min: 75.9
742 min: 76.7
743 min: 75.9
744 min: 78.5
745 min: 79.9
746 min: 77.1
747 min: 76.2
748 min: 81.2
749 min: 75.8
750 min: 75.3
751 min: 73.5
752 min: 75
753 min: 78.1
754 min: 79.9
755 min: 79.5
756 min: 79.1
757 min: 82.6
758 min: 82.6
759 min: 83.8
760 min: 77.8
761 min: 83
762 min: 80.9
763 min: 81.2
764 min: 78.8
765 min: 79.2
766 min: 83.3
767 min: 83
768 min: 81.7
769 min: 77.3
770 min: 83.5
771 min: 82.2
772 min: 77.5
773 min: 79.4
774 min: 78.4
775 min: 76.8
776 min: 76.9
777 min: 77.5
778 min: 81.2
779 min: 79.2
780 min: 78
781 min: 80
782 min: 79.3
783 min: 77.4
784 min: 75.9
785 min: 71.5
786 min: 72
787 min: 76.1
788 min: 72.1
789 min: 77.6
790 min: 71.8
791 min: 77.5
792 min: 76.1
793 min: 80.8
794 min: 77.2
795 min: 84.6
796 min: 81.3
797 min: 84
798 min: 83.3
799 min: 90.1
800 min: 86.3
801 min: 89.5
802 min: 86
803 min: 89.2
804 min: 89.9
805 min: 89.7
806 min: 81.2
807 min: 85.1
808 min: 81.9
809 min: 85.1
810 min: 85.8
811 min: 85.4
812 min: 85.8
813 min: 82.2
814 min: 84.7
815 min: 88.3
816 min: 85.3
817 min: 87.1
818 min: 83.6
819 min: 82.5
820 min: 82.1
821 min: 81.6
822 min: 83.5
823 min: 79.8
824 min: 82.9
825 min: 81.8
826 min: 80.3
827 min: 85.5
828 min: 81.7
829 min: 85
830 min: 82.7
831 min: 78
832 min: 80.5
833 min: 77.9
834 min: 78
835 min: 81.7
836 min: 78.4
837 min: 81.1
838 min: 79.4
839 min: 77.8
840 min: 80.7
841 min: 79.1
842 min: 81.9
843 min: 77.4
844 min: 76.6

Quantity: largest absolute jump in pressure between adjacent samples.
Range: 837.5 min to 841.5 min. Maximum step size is 3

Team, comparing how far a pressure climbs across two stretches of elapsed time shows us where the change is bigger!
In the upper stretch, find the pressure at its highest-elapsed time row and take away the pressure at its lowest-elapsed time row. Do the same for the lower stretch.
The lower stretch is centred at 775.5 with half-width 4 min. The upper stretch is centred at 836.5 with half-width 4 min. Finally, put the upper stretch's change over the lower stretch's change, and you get 1.6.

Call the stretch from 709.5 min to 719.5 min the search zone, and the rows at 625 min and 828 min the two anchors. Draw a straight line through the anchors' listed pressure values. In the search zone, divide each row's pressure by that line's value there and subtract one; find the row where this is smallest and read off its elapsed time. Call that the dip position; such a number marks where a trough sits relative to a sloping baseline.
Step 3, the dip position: 719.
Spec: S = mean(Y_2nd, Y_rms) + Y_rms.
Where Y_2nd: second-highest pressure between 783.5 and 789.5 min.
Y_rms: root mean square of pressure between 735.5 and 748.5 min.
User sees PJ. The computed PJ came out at 155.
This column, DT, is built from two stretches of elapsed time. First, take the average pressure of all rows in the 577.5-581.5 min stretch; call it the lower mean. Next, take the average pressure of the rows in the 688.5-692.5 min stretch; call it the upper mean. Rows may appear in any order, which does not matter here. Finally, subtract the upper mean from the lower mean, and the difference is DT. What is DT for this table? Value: -4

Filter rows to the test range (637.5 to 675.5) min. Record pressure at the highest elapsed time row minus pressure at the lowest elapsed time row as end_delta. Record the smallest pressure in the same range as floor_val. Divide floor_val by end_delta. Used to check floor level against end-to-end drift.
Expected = 10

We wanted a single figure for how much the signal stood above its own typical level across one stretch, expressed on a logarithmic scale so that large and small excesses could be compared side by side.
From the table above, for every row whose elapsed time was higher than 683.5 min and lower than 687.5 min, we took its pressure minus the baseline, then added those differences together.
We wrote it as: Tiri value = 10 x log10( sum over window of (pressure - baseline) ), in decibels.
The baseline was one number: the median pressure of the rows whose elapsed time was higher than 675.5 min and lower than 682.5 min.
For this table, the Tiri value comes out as 13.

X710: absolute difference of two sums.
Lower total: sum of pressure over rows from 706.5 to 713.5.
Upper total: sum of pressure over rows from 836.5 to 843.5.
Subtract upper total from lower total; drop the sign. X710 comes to 170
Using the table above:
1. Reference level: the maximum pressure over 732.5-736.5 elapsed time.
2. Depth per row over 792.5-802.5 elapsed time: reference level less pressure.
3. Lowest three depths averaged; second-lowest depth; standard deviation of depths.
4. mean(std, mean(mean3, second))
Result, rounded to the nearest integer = 1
